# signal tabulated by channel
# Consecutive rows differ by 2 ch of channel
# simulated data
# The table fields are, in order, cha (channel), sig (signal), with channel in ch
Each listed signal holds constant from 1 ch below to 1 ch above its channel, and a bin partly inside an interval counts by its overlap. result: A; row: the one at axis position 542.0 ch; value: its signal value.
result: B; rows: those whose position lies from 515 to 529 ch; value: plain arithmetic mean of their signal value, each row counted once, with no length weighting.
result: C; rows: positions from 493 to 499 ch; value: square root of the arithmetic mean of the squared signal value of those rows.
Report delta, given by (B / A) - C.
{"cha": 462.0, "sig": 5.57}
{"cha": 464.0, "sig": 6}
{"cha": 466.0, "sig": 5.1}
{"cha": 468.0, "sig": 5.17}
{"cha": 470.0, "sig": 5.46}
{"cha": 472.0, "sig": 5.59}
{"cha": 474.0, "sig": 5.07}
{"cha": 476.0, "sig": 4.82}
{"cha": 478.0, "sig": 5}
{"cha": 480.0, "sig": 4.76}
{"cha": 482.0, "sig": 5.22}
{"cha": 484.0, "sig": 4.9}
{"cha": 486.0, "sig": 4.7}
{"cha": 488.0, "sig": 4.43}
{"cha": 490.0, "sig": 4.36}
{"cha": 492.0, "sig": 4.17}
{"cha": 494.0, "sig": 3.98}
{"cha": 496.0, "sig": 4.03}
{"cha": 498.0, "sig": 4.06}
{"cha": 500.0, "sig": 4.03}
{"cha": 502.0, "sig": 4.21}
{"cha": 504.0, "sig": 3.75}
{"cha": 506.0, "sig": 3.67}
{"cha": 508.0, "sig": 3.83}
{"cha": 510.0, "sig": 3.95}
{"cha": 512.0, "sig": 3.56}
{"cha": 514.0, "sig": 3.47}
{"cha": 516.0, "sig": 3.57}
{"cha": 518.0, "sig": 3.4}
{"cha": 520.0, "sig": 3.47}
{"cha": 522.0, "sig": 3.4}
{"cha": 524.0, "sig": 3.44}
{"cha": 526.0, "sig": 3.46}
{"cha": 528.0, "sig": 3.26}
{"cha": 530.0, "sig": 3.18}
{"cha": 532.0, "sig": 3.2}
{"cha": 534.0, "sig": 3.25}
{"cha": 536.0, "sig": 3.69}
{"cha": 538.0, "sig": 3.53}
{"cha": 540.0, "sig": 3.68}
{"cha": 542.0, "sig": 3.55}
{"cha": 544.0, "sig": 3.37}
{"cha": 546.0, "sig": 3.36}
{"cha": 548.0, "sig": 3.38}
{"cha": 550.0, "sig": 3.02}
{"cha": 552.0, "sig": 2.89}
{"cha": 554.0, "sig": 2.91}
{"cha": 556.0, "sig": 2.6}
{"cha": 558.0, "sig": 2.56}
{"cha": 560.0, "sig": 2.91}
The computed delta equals -3.1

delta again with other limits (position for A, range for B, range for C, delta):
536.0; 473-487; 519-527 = -2.1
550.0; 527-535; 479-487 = -3.8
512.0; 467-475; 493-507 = -2.5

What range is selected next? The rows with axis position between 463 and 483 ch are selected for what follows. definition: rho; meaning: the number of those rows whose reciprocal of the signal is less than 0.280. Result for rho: 10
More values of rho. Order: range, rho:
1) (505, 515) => 3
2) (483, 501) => 9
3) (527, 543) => 2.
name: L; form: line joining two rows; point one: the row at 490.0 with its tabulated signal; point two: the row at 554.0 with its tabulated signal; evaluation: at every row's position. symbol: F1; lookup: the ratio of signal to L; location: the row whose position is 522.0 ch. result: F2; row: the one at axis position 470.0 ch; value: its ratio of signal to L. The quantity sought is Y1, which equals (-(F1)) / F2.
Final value -0.82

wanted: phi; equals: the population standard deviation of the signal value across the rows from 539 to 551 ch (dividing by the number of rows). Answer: 0.20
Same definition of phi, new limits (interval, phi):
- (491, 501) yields 0.06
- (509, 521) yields 0.18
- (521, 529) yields 0.08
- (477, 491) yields 0.28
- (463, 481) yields 0.37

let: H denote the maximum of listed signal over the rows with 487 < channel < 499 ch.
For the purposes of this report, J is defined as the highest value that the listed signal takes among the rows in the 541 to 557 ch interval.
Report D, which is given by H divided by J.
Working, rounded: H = 4.43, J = 3.55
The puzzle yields 1.25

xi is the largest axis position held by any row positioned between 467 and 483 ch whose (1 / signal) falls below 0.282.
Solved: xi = 482.0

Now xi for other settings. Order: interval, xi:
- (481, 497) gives 496.0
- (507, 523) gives 516.0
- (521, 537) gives 536.0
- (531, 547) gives 542.0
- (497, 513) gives 512.0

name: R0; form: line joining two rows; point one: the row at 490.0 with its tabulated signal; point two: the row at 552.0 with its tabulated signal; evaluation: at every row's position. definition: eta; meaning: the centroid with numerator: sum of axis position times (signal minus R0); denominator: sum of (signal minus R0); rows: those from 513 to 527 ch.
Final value 518.4 ch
